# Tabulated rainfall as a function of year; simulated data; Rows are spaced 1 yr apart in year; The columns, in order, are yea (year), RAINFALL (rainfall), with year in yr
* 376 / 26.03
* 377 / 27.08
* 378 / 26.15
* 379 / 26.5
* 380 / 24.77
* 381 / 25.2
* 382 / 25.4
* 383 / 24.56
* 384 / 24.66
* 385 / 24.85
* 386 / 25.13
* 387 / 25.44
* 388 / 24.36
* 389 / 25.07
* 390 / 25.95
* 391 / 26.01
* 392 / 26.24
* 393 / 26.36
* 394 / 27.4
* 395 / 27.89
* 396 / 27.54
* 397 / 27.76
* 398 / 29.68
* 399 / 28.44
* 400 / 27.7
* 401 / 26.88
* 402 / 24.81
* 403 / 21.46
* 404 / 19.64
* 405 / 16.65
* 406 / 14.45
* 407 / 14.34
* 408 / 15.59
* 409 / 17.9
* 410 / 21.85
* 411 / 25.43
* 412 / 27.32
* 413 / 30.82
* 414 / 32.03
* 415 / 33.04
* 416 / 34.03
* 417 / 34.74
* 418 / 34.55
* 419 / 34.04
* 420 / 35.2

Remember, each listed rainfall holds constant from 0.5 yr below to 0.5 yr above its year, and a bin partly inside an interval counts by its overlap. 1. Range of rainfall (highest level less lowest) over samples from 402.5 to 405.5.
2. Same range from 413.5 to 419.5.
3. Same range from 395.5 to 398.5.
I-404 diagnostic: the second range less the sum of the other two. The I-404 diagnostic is -4.2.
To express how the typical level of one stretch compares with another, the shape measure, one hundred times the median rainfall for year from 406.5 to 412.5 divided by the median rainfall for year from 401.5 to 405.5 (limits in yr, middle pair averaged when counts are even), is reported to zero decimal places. 97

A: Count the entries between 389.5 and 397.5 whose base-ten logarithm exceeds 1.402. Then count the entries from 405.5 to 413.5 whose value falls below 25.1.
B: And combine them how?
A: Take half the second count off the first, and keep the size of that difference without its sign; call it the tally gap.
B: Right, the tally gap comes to 5.5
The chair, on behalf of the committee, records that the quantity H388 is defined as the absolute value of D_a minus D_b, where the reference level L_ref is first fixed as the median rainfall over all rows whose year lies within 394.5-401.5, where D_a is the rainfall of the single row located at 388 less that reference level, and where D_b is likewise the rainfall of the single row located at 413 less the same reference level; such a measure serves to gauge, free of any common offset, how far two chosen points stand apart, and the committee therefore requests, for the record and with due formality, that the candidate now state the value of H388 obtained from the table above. 6.5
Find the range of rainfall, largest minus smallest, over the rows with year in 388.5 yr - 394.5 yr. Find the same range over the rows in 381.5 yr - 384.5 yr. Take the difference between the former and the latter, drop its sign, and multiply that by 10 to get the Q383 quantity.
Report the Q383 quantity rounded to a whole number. 15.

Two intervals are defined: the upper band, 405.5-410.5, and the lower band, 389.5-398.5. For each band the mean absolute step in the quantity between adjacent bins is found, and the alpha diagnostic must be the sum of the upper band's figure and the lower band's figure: 2.5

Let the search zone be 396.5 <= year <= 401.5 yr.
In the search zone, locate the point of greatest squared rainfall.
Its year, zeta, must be 398 yr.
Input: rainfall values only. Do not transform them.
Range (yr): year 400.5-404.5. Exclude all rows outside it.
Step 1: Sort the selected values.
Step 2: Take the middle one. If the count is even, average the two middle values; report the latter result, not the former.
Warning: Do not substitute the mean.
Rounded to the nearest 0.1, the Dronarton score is 23.1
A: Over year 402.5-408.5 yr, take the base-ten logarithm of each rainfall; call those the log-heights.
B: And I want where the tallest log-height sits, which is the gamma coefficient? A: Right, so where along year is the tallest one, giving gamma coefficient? 403 yr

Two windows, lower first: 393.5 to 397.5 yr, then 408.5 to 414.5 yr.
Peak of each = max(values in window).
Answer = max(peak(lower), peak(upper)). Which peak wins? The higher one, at 32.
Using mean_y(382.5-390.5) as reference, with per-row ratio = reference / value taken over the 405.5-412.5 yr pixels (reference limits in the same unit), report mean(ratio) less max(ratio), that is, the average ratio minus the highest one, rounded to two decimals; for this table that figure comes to -0.38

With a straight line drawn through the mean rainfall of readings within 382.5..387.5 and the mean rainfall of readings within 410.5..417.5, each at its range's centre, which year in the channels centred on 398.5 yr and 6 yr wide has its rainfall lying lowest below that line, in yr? 401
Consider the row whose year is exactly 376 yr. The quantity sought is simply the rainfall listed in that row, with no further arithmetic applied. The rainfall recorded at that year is 26.03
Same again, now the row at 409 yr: 17.9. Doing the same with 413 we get 30.82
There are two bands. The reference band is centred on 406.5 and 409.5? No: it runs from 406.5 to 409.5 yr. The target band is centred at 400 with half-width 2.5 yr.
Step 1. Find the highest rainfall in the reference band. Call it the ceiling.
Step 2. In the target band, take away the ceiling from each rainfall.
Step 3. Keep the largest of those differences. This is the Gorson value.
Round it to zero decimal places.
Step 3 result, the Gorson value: 12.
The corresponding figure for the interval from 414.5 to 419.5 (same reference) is 17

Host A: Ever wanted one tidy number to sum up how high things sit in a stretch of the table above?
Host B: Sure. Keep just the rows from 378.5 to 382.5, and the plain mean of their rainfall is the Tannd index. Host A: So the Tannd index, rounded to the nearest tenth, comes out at 25.5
